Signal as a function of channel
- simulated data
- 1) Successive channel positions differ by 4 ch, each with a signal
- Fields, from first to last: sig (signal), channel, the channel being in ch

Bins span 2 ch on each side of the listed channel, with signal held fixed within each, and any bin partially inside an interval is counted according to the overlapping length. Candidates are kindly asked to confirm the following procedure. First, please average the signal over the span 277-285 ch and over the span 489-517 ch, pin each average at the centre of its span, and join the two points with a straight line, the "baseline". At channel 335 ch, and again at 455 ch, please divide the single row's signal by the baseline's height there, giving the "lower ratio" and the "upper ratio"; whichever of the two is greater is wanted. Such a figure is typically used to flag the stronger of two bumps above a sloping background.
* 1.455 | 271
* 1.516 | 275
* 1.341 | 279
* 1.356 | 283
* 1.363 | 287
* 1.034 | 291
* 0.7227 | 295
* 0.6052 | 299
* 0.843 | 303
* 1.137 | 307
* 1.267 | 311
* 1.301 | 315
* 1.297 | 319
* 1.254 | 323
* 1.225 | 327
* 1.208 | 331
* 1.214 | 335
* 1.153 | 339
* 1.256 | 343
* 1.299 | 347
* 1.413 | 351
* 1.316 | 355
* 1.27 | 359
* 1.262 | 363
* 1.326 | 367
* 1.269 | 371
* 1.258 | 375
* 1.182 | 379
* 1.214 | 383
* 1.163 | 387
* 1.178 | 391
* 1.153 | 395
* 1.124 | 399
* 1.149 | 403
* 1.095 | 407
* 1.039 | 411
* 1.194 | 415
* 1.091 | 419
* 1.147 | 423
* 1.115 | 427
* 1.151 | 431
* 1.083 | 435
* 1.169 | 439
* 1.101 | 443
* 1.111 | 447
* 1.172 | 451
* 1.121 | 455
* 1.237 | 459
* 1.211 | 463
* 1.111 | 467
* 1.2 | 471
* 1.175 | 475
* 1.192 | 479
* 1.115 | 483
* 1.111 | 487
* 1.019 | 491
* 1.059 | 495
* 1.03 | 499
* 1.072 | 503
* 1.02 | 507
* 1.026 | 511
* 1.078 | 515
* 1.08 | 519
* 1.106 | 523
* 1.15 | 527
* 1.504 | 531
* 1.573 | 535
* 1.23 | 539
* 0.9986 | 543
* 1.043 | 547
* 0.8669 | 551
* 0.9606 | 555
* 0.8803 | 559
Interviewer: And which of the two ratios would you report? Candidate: 1.01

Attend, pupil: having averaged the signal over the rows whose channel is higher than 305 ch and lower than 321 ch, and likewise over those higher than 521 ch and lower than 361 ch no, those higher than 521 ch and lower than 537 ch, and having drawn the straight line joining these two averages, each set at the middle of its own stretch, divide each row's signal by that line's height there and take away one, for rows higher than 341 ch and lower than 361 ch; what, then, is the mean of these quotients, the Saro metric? 0.04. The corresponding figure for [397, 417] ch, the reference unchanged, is -0.13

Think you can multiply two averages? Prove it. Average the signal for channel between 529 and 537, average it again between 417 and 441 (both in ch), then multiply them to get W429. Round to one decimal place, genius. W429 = 1.7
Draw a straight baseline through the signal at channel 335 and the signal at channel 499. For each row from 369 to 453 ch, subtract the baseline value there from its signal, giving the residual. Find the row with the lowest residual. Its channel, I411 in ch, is 411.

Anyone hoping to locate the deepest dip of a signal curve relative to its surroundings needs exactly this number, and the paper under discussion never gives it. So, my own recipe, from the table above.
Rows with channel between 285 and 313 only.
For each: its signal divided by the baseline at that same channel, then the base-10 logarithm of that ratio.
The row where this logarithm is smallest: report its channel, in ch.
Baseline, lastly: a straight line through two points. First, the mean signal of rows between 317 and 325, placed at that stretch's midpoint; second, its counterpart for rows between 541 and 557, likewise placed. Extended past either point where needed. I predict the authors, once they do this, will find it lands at 299 ch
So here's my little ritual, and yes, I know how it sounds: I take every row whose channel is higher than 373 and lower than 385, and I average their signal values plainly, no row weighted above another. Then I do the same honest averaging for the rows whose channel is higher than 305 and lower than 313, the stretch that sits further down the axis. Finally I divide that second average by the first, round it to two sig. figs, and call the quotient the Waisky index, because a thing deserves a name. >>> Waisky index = 0.99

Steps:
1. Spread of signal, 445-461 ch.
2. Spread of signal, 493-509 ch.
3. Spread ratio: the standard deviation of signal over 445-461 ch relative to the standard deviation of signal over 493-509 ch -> 2.4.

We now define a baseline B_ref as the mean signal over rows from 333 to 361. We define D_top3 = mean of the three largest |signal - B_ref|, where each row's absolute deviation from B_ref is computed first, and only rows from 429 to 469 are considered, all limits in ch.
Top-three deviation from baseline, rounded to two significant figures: 0.18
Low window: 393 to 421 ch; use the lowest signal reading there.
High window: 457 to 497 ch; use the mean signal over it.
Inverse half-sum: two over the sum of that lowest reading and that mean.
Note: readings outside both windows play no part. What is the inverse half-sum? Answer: 0.917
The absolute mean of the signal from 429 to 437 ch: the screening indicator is 1.12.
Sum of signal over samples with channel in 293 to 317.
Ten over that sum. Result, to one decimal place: 1.7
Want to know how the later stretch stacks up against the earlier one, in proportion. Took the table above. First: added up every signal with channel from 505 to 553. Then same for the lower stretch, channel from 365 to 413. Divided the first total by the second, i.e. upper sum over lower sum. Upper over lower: 0.97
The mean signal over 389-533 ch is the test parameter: 1.13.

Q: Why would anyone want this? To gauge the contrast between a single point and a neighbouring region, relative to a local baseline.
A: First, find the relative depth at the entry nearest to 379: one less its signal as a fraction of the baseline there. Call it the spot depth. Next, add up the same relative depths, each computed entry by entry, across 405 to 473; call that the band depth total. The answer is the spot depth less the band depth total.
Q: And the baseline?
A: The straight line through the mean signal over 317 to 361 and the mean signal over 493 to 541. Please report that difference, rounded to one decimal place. -0.9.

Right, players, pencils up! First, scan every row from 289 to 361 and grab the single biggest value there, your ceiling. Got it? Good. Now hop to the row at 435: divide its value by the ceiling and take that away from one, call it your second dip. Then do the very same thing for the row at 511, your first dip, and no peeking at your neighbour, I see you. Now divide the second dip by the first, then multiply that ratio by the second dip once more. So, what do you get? 0.20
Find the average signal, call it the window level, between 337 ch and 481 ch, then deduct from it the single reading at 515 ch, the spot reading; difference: 0.11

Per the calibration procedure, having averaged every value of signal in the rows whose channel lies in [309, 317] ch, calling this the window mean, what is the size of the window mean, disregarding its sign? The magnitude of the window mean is 1.28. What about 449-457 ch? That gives 1.15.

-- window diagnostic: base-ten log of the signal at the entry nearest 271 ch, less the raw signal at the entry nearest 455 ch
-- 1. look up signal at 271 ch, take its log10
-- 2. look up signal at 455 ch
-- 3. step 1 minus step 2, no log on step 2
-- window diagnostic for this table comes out -0.96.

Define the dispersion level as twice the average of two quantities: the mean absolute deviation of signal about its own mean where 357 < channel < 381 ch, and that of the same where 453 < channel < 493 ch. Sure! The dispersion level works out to 0.081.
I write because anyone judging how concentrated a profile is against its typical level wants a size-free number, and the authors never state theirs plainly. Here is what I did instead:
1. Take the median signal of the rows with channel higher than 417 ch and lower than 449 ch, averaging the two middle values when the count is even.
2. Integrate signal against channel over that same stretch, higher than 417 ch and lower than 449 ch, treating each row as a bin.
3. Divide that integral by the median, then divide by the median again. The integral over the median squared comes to 29.0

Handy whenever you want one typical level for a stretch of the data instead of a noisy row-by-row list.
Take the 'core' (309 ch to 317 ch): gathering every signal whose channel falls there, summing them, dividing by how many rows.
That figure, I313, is 1.28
